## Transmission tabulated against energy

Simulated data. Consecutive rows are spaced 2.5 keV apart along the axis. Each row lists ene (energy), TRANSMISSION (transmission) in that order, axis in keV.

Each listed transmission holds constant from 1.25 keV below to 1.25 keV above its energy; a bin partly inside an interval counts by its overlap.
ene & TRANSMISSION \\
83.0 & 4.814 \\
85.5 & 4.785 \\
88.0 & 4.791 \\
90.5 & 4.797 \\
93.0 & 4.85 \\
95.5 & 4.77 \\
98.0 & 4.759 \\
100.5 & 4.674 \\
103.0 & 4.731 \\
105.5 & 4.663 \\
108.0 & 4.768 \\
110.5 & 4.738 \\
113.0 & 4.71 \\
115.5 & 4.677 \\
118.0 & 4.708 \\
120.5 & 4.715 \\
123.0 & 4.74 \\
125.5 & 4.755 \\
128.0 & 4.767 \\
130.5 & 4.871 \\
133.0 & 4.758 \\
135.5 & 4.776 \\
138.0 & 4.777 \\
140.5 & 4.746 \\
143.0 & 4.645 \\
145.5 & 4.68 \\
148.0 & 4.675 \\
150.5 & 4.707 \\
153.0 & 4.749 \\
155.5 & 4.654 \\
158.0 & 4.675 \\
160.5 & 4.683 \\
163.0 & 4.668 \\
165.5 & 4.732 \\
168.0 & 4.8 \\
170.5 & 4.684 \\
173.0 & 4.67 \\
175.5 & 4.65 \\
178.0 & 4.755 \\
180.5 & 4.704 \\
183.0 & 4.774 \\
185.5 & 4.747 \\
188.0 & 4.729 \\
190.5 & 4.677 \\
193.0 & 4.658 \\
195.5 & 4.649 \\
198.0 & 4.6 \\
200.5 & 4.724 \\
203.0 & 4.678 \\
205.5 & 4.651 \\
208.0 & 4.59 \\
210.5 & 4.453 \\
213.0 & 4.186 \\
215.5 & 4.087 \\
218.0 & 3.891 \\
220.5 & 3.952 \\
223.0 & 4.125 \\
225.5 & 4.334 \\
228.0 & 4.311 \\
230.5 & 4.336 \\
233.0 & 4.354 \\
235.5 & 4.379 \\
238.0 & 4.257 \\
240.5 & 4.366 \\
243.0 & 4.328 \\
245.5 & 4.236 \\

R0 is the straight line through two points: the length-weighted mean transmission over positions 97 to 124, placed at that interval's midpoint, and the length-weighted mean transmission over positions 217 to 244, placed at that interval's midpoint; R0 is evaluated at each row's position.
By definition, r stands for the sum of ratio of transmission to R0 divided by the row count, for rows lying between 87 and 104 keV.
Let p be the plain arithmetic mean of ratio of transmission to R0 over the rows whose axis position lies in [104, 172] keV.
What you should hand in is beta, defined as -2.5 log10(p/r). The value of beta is -0.029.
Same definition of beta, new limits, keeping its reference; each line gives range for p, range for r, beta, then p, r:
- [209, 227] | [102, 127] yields 0.042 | 0.97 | 1.00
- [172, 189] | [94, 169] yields -0.044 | 1.06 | 1.02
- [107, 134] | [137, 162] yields 0.016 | 1.01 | 1.03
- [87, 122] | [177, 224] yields 0.036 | 1.00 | 1.03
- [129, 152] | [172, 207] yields 0.036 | 1.03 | 1.06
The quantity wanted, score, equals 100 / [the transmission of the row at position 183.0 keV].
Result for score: 20.9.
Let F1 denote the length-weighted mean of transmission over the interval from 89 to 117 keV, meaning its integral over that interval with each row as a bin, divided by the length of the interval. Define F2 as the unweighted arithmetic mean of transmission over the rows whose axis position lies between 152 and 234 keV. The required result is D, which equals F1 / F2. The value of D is 1.04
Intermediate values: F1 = 4.74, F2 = 4.54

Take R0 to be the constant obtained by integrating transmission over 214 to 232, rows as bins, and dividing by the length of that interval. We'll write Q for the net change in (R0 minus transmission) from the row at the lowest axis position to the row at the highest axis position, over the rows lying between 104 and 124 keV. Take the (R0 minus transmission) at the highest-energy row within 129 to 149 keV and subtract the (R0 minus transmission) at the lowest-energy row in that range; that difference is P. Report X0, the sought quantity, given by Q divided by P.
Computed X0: -0.4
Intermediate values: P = 0.20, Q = -0.077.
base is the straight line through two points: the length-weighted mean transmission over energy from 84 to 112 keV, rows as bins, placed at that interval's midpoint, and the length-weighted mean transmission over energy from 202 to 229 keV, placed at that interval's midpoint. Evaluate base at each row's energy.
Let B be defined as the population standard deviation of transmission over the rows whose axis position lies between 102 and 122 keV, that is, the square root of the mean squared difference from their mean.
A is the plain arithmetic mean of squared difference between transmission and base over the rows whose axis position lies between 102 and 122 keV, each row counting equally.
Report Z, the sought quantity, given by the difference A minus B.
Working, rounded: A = 0.00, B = 0.031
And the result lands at -0.030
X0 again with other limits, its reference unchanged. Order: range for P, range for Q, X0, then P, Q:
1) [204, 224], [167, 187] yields 0.1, 0.53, 0.053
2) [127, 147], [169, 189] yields -0.5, 0.09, -0.045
